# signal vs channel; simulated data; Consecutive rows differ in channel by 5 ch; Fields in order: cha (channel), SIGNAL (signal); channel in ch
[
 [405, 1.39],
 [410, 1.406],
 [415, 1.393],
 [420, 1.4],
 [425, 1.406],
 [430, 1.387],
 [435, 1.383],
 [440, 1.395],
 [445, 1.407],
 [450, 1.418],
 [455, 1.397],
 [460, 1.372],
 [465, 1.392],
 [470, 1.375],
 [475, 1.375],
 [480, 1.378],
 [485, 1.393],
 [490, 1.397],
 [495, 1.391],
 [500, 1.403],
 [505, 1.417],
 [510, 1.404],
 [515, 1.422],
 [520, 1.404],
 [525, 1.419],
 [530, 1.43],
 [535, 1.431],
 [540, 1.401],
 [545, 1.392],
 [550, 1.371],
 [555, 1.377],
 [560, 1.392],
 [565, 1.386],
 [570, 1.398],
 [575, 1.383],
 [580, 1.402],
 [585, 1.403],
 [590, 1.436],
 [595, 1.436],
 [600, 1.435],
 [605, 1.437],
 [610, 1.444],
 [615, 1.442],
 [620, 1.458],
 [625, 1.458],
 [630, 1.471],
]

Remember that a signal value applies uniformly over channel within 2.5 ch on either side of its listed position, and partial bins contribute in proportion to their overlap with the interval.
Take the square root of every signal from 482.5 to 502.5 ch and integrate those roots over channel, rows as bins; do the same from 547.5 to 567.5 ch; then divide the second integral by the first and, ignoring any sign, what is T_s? 0.99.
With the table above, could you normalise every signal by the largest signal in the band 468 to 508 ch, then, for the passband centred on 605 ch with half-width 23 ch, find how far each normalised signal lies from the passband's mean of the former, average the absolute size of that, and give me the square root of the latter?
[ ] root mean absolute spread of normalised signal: 0.086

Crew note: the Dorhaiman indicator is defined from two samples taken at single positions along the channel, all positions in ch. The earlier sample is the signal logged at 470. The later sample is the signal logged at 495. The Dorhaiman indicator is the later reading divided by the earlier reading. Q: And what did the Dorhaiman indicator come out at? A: 1.01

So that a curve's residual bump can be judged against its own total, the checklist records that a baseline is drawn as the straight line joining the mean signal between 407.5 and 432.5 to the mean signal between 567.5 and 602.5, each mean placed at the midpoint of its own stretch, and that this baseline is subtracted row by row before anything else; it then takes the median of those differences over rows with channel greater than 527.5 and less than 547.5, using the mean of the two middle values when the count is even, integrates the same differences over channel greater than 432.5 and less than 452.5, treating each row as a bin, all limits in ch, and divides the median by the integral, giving 1.05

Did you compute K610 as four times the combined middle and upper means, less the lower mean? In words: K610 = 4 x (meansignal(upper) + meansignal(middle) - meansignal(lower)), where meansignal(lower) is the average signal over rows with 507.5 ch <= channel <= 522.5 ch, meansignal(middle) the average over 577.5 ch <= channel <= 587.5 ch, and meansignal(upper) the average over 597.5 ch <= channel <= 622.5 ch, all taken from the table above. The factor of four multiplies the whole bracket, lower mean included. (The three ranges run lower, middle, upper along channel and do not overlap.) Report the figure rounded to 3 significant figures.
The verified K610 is 5.74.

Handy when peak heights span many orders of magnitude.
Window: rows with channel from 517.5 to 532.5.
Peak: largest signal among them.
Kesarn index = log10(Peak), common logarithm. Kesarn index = 0.155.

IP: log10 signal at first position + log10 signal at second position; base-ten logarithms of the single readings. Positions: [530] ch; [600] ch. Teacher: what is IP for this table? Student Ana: 0.312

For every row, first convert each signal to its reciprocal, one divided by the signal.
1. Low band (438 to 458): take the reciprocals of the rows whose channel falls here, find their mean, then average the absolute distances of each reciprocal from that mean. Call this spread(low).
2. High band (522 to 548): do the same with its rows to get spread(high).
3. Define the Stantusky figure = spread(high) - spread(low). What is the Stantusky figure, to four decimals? 0.0031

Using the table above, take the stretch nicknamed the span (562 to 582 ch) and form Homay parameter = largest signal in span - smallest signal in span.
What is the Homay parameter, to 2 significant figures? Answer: 0.019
